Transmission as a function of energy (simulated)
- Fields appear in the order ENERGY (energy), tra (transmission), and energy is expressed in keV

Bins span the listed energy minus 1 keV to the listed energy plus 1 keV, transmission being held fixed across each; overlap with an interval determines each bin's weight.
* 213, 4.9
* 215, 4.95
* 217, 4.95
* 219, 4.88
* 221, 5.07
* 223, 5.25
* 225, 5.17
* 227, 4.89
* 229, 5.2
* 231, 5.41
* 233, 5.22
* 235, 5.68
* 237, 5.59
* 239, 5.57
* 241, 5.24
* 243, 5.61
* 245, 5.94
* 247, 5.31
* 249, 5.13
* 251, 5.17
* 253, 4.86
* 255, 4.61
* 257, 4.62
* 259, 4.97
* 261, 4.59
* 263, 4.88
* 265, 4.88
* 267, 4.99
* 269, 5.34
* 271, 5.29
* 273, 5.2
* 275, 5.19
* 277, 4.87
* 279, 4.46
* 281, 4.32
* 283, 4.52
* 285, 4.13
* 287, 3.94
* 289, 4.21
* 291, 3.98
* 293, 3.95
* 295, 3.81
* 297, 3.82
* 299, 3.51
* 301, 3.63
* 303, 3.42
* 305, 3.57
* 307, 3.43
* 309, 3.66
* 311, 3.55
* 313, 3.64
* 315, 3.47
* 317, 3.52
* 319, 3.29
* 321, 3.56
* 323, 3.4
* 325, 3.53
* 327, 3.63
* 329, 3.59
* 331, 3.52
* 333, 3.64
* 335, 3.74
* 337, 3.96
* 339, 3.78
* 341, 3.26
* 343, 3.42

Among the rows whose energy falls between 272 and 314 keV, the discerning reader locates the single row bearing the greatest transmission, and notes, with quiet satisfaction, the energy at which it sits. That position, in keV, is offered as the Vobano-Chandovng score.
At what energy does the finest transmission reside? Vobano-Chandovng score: 273 keV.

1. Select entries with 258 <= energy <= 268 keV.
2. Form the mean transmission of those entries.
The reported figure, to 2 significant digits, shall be 4.9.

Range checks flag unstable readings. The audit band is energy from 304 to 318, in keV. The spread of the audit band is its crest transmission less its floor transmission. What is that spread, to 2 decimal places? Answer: 0.23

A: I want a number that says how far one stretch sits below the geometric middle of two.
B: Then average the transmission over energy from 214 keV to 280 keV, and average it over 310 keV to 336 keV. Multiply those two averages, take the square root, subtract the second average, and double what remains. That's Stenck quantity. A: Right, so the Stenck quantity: 1.43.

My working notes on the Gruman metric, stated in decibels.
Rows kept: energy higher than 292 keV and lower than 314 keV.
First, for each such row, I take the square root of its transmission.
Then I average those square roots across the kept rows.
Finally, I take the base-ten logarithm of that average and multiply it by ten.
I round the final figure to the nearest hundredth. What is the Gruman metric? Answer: 2.80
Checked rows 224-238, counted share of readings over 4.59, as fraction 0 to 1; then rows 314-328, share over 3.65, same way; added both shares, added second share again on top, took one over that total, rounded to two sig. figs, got 1.0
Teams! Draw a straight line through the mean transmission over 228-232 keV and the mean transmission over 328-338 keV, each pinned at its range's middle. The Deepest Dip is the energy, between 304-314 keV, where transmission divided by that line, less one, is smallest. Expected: 307 keV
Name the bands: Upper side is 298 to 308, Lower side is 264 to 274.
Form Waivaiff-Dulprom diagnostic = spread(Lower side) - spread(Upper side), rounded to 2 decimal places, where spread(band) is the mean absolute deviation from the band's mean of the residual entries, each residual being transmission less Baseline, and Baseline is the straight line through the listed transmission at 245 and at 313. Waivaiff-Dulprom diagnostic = 0.15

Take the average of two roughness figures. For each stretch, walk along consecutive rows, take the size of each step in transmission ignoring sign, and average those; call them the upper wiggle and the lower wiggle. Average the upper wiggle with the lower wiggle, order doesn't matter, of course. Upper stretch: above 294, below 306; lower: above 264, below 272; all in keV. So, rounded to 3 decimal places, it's 0.165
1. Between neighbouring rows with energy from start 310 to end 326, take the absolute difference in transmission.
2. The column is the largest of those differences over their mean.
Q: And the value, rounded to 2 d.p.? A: 1.72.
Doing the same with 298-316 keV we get 1.51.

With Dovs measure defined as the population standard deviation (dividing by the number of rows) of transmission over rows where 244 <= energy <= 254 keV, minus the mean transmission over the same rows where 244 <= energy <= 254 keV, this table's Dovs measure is -4.9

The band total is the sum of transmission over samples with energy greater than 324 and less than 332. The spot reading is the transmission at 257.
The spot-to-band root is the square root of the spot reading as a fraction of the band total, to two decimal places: 0.57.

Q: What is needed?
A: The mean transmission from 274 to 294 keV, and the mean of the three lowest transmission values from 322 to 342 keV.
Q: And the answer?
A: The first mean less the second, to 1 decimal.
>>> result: 1.0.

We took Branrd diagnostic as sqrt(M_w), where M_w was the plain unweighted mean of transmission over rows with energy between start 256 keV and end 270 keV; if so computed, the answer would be 2.21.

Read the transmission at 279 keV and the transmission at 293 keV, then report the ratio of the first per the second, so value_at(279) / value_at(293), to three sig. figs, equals 1.13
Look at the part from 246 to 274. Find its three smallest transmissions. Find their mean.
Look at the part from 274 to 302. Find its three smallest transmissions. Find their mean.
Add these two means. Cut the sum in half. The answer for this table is 4.13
